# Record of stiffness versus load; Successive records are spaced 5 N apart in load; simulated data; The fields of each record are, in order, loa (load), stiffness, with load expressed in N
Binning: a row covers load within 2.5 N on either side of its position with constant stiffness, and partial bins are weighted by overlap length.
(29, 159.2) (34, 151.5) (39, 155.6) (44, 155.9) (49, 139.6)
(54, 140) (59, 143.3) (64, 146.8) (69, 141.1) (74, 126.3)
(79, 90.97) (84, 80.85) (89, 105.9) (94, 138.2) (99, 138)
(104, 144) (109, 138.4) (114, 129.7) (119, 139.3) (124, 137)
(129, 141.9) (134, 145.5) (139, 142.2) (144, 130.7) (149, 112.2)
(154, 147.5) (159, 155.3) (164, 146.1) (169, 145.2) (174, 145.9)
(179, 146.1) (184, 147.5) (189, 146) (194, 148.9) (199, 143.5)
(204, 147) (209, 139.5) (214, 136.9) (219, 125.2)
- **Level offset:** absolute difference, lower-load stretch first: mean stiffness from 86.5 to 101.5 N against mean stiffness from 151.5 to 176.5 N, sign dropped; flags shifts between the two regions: 21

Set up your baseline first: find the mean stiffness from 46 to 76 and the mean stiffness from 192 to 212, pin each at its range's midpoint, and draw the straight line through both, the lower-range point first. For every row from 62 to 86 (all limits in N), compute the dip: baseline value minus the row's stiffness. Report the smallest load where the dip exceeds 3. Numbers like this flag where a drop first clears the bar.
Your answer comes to 74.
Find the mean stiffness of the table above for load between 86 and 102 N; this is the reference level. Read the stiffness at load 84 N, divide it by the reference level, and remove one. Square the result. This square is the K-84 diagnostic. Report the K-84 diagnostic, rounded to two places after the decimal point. 0.13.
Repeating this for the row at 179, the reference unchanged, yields 0.02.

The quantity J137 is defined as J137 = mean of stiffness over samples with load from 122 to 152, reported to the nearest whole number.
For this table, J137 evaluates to 135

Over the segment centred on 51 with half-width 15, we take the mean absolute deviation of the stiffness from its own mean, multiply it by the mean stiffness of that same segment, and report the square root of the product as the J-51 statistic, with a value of 29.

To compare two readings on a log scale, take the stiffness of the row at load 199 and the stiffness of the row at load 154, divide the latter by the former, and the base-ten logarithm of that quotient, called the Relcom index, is 0.012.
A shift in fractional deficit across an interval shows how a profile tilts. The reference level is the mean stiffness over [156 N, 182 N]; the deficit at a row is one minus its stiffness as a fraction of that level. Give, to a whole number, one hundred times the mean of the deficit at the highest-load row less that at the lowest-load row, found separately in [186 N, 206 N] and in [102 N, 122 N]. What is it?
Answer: 1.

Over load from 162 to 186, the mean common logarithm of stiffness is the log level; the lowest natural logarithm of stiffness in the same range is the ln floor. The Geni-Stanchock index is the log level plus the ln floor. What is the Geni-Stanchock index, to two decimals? 7.14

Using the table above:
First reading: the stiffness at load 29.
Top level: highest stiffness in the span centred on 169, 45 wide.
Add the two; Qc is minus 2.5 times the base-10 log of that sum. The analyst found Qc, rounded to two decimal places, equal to -6.24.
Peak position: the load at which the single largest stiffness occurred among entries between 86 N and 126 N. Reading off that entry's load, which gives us 104 N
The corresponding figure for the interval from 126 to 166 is 159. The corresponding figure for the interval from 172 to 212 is 194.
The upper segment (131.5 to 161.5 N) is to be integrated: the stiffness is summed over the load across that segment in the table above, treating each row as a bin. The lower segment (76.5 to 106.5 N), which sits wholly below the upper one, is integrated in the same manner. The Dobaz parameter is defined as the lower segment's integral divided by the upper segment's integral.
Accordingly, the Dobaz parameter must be 0.84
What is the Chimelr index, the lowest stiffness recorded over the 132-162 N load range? 112.2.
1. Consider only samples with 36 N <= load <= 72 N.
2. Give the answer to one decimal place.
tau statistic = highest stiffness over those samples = 155.9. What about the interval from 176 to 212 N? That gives 148.9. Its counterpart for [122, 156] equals 147.5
